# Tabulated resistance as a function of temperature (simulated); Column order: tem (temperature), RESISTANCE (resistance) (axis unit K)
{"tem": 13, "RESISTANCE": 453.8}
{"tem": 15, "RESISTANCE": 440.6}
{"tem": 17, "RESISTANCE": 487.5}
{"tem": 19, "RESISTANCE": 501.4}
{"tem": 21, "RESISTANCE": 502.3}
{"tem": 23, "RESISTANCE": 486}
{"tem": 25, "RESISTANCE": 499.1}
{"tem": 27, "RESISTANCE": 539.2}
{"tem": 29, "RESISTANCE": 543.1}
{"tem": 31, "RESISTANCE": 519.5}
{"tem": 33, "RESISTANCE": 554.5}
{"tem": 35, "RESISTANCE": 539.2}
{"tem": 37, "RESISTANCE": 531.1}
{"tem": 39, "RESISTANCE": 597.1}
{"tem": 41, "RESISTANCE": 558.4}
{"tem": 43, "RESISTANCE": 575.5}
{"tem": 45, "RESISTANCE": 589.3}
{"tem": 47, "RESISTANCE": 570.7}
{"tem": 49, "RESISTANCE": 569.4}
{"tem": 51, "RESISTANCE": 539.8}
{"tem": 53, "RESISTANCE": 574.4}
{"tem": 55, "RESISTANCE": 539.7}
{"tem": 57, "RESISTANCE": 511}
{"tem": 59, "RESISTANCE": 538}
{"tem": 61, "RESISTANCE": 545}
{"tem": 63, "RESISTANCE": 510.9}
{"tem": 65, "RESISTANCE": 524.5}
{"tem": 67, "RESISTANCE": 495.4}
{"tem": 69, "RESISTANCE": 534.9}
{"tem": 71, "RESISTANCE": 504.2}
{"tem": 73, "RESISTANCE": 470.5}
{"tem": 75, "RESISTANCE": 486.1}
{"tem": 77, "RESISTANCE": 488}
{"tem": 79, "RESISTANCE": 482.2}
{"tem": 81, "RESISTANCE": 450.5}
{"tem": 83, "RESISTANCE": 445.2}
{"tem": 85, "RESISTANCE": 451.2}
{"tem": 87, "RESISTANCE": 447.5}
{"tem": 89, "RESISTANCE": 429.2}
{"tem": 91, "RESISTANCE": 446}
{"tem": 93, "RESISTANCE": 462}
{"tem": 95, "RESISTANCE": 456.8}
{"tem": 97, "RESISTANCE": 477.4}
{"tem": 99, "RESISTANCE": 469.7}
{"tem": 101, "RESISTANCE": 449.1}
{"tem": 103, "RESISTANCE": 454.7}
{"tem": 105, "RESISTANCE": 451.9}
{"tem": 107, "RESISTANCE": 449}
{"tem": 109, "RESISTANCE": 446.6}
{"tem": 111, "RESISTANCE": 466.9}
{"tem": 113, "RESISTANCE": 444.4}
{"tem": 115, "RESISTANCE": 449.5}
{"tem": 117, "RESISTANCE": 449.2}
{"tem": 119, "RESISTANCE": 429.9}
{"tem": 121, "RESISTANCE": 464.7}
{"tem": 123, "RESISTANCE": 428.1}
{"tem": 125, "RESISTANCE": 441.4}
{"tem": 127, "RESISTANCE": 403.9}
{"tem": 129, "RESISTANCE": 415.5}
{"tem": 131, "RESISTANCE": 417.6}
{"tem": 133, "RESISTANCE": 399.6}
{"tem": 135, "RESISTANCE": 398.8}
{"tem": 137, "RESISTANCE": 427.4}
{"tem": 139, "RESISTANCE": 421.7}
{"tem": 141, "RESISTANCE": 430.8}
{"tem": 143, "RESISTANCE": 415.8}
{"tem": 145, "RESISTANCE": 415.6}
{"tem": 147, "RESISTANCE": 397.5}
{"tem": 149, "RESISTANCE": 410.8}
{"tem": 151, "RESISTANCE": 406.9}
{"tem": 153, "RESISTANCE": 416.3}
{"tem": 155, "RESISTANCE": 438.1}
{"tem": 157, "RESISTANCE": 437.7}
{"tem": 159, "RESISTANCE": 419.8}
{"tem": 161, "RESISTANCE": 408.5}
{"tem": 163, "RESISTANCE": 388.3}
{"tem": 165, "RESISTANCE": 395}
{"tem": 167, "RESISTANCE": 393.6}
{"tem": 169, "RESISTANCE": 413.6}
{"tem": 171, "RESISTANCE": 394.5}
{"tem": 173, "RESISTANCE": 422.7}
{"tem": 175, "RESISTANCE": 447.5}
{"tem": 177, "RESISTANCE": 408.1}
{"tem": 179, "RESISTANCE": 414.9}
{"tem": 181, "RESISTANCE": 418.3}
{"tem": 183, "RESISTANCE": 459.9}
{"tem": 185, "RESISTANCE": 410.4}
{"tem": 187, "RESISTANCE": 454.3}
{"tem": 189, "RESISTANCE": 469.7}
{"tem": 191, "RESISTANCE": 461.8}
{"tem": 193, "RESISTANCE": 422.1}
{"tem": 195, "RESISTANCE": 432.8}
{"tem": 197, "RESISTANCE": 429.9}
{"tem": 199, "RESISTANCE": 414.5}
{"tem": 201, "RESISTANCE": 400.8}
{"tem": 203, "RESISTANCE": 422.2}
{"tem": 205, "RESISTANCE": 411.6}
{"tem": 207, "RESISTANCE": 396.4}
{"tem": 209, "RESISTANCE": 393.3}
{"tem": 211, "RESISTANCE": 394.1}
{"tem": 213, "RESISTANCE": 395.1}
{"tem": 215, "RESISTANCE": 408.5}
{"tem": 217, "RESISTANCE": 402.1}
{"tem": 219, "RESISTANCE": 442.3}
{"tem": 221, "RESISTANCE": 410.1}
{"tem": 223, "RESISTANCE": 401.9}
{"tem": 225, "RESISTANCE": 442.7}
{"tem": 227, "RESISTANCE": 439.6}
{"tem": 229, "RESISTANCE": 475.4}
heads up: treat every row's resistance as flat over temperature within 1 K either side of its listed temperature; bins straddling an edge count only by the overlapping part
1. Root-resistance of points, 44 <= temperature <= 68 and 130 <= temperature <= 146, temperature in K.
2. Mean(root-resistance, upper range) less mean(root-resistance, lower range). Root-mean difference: -2.9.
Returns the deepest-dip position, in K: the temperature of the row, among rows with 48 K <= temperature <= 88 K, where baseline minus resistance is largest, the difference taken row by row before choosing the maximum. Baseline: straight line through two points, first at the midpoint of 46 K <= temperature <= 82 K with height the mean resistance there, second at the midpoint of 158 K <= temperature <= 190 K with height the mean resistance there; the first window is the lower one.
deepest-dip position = 83 K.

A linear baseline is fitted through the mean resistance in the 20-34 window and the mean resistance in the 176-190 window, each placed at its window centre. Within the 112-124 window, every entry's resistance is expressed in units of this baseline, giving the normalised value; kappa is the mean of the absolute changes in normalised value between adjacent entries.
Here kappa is 0.041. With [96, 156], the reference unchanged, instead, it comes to 0.029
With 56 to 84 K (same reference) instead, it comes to 0.042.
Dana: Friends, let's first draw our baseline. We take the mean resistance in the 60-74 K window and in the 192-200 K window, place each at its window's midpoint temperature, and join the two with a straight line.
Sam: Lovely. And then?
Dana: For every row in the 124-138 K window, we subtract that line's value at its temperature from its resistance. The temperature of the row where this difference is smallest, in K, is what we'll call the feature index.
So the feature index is 133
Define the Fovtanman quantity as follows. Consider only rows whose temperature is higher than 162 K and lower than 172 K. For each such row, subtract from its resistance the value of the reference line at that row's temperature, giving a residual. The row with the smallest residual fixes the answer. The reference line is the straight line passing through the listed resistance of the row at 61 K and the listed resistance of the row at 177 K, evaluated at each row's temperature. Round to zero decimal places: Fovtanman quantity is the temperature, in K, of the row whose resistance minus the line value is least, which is 163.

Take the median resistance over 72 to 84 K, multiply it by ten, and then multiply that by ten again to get 47635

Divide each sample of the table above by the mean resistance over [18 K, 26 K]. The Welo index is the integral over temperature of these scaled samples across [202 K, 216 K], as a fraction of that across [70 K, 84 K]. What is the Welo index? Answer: 0.85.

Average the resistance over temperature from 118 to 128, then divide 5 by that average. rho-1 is 0.0115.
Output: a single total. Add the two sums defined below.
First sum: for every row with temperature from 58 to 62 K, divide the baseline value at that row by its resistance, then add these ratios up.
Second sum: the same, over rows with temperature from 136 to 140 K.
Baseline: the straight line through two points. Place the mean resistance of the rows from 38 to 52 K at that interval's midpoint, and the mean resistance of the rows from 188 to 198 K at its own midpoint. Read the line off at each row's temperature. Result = 4.38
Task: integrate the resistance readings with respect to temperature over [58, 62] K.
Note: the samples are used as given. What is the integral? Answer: 2166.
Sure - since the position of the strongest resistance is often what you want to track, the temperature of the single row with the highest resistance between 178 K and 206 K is 189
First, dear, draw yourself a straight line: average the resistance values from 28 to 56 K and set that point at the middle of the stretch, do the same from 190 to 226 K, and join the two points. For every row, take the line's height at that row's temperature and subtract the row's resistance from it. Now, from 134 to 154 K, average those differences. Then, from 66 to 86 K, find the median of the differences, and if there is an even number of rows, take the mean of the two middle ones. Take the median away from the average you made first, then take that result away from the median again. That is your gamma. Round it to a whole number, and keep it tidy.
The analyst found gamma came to 30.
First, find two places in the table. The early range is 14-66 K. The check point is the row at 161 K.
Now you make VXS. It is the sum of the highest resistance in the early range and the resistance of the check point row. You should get 1006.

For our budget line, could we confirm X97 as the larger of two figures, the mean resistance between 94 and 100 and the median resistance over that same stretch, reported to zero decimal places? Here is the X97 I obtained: 470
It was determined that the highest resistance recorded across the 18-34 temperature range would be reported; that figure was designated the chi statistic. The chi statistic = 554.5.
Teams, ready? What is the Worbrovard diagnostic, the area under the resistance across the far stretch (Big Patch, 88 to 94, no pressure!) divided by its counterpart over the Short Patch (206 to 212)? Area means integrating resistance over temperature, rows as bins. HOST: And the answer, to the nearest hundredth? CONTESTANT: 1.13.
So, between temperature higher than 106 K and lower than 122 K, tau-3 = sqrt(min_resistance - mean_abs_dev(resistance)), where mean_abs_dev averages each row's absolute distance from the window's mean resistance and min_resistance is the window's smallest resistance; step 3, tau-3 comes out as 20.5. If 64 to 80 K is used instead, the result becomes 21.3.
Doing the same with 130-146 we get 19.8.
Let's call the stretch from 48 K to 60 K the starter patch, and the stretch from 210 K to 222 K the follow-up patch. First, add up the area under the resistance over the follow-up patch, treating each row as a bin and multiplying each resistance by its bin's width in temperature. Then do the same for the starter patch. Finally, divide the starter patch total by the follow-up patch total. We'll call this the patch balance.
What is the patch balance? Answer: 1.33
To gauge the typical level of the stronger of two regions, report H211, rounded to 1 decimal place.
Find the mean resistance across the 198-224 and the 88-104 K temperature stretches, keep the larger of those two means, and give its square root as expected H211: 21.3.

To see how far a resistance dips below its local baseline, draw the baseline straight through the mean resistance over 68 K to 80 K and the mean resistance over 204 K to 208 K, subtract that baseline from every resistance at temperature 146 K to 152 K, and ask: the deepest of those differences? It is -47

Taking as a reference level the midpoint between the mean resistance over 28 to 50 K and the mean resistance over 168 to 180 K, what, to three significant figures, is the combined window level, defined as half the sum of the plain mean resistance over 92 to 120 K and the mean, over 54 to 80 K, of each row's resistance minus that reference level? 238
